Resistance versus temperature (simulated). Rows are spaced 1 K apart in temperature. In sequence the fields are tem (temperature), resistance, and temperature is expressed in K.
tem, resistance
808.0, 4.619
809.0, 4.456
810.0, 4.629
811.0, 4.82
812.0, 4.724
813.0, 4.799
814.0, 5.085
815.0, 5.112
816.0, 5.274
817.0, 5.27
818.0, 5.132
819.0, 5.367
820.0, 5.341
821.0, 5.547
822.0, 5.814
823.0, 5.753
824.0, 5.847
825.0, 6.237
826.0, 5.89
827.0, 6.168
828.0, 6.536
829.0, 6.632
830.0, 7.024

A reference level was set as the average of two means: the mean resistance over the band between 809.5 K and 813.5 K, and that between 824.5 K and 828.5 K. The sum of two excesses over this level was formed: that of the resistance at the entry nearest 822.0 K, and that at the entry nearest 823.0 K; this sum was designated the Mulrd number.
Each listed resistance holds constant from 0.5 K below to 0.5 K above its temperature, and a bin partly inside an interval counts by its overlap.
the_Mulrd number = 0.6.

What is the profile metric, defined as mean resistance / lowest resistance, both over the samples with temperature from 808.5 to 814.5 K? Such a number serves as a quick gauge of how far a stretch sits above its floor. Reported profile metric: 1.07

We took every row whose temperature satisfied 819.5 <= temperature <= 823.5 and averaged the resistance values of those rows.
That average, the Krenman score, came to 5.6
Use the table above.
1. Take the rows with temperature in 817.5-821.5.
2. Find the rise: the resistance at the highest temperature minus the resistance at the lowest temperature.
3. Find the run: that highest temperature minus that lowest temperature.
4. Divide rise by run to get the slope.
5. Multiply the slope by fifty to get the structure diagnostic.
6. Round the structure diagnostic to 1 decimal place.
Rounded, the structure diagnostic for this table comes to 6.9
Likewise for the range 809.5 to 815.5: 4.8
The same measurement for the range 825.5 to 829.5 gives 12.4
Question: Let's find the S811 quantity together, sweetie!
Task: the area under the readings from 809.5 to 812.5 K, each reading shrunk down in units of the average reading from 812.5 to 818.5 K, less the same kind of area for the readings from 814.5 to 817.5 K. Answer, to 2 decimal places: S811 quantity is -0.29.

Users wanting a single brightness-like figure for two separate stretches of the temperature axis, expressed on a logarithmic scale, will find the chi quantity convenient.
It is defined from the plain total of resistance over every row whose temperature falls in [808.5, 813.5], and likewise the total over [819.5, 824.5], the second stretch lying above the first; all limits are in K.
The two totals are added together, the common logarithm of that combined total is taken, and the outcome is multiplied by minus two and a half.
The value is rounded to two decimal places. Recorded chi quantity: -4.28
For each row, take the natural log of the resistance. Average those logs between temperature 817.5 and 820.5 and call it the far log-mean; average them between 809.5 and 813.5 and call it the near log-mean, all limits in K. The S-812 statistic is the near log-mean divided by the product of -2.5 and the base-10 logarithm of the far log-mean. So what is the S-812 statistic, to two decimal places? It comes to -2.82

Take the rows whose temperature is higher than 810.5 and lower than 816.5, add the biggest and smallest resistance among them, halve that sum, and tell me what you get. 5.0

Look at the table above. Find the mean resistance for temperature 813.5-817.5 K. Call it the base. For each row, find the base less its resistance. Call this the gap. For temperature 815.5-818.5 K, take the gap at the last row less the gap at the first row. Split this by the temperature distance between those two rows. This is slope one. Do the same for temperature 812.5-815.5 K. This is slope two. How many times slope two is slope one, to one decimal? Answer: -0.5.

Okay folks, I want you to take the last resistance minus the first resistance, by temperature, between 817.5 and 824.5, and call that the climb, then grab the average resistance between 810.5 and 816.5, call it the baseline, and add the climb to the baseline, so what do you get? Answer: 5.68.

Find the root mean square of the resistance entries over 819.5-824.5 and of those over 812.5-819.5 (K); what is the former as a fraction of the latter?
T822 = 1.099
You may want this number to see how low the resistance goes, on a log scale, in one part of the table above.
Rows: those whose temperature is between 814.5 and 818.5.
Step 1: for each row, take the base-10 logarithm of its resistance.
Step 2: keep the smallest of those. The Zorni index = 0.71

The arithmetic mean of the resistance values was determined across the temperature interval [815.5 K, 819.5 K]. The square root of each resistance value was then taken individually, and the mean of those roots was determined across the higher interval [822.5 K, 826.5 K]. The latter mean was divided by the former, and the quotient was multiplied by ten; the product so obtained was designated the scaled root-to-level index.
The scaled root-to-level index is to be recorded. 4.63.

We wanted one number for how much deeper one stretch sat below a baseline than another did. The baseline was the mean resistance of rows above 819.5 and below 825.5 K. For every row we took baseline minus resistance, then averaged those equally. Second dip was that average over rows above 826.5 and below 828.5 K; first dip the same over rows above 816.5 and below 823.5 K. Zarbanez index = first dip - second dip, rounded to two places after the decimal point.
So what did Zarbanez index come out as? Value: 0.89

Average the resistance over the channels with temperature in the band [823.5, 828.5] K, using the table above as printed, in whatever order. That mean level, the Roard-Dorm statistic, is 6.1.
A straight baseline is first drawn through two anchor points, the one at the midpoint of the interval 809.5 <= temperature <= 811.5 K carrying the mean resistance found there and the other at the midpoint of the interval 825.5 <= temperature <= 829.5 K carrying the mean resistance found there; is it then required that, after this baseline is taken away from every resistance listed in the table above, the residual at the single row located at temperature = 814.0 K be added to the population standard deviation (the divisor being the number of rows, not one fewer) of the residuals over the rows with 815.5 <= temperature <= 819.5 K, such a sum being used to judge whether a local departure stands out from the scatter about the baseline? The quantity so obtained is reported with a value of 0.16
